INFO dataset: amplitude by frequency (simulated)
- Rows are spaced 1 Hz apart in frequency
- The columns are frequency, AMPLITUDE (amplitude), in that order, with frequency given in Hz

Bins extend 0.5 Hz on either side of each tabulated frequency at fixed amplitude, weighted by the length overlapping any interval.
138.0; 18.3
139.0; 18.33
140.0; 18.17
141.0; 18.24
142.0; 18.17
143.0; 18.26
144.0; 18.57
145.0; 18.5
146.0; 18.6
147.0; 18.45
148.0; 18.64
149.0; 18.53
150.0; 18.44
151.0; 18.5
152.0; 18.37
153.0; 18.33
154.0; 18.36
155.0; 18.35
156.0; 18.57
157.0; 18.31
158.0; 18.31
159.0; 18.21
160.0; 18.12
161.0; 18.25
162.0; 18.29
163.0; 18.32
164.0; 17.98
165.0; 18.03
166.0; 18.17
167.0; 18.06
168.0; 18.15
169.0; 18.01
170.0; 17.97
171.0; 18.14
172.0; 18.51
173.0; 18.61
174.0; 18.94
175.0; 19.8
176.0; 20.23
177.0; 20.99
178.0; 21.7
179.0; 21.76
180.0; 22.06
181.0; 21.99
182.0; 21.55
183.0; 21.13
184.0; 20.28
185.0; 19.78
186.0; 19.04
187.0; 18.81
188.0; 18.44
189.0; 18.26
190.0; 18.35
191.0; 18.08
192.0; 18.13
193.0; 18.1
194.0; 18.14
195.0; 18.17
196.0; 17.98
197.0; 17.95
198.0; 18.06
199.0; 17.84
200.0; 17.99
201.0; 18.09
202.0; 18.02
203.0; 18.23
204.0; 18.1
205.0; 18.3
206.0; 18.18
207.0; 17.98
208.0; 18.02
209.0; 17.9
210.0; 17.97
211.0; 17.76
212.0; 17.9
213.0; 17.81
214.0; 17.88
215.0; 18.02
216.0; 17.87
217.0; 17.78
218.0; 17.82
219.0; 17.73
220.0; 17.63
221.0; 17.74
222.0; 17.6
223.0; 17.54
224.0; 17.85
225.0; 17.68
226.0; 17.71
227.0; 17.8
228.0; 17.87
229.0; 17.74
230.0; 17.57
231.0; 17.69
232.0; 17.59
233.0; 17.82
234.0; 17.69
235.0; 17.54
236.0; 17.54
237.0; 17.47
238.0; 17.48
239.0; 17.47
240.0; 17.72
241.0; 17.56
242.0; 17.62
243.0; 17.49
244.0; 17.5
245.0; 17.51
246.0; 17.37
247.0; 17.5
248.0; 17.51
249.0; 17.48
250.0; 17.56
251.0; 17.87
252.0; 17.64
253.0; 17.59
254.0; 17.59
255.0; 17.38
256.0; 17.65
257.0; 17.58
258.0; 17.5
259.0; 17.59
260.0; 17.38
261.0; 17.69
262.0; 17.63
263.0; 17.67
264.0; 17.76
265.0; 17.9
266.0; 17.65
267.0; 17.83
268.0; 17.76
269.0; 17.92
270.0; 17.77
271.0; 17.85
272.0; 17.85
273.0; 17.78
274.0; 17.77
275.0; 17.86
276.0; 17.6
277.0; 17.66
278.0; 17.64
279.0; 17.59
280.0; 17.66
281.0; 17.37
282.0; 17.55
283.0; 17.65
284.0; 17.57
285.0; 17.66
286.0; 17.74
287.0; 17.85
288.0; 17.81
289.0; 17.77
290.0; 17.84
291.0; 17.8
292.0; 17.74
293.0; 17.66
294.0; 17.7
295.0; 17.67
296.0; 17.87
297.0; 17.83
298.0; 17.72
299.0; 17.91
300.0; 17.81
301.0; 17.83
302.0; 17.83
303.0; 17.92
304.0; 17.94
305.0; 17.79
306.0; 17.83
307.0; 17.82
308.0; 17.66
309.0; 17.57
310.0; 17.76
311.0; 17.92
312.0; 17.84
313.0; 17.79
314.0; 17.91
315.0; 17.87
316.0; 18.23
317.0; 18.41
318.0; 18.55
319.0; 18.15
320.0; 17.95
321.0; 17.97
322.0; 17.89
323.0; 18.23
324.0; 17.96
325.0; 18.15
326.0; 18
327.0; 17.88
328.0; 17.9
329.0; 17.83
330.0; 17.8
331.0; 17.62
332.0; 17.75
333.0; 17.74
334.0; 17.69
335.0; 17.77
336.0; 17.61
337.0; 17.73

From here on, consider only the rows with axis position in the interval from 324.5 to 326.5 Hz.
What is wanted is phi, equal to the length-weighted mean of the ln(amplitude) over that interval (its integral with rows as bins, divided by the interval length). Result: 2.89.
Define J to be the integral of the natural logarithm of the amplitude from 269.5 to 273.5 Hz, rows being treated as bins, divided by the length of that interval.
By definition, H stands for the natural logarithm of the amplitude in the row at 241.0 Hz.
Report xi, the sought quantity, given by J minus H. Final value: 0.014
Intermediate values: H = 2.87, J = 2.88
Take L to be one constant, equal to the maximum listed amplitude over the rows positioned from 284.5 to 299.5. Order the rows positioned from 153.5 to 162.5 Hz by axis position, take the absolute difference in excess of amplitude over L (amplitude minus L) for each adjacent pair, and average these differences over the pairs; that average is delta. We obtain 0.106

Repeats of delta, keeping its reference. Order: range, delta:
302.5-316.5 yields 0.113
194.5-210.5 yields 0.131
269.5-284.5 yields 0.097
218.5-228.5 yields 0.120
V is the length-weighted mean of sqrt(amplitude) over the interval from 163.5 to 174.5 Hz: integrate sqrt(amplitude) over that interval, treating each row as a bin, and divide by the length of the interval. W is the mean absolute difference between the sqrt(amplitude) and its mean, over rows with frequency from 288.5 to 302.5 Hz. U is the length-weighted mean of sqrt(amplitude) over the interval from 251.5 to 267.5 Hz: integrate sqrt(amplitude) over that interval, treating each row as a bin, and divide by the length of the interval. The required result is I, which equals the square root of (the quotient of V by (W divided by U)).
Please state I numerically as 49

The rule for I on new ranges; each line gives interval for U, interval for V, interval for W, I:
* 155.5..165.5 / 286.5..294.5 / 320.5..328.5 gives 40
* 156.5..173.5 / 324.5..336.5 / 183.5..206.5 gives 20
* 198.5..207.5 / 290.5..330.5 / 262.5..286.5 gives 38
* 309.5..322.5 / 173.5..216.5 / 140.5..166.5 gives 34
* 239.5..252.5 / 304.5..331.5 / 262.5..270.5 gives 45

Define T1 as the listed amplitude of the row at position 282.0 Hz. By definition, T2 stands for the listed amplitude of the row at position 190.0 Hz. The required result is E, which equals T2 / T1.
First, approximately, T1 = 17.55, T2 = 18.35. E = 1.05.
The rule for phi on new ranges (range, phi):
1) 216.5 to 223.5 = 2.87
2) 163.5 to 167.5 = 2.89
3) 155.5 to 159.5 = 2.91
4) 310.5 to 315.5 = 2.88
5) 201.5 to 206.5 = 2.90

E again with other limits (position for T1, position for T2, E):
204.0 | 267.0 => 0.99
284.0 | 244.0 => 1.00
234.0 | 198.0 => 1.02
